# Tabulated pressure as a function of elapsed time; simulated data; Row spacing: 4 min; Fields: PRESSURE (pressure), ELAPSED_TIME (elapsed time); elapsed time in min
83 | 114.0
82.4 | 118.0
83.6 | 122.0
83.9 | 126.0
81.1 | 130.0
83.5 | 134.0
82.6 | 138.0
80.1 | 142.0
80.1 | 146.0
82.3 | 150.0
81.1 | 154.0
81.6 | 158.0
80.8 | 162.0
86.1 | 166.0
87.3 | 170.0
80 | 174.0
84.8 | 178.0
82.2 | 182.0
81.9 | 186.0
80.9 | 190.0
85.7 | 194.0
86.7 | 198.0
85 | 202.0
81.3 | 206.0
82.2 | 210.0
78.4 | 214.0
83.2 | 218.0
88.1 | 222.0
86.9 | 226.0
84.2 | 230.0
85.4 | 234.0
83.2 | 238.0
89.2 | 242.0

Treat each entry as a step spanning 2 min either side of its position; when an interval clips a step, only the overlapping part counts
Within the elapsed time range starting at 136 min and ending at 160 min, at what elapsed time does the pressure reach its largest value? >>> 138.0 min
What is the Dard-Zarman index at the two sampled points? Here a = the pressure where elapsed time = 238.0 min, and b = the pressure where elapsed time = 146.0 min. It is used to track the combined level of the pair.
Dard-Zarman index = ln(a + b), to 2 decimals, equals 5.10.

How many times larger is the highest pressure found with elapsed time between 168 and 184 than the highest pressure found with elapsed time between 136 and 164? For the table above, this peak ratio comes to 1.06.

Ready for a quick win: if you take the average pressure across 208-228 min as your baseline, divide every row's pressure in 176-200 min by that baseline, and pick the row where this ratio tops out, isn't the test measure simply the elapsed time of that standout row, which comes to 198.0 min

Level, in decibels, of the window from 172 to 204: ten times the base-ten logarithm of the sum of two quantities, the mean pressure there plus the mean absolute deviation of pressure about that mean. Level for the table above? 19.3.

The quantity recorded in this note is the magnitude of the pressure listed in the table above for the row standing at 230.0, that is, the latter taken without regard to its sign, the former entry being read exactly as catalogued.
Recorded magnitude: 84.2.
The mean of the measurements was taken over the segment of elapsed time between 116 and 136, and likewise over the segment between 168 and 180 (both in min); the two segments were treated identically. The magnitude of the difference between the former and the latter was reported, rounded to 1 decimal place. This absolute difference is 1.1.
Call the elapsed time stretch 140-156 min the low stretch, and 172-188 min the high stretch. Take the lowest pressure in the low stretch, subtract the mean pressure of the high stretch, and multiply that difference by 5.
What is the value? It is -11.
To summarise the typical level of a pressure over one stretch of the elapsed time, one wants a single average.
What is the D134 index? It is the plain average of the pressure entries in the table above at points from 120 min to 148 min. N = 82.1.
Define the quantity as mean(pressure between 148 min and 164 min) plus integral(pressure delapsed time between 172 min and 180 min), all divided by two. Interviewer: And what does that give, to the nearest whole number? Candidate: 370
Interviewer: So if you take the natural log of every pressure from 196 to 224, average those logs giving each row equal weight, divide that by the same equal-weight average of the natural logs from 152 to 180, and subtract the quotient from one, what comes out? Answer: -0.0012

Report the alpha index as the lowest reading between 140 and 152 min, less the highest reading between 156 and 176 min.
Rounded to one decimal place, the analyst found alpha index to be -7.2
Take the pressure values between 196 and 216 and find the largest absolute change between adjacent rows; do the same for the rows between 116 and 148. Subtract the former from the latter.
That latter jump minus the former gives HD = -1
